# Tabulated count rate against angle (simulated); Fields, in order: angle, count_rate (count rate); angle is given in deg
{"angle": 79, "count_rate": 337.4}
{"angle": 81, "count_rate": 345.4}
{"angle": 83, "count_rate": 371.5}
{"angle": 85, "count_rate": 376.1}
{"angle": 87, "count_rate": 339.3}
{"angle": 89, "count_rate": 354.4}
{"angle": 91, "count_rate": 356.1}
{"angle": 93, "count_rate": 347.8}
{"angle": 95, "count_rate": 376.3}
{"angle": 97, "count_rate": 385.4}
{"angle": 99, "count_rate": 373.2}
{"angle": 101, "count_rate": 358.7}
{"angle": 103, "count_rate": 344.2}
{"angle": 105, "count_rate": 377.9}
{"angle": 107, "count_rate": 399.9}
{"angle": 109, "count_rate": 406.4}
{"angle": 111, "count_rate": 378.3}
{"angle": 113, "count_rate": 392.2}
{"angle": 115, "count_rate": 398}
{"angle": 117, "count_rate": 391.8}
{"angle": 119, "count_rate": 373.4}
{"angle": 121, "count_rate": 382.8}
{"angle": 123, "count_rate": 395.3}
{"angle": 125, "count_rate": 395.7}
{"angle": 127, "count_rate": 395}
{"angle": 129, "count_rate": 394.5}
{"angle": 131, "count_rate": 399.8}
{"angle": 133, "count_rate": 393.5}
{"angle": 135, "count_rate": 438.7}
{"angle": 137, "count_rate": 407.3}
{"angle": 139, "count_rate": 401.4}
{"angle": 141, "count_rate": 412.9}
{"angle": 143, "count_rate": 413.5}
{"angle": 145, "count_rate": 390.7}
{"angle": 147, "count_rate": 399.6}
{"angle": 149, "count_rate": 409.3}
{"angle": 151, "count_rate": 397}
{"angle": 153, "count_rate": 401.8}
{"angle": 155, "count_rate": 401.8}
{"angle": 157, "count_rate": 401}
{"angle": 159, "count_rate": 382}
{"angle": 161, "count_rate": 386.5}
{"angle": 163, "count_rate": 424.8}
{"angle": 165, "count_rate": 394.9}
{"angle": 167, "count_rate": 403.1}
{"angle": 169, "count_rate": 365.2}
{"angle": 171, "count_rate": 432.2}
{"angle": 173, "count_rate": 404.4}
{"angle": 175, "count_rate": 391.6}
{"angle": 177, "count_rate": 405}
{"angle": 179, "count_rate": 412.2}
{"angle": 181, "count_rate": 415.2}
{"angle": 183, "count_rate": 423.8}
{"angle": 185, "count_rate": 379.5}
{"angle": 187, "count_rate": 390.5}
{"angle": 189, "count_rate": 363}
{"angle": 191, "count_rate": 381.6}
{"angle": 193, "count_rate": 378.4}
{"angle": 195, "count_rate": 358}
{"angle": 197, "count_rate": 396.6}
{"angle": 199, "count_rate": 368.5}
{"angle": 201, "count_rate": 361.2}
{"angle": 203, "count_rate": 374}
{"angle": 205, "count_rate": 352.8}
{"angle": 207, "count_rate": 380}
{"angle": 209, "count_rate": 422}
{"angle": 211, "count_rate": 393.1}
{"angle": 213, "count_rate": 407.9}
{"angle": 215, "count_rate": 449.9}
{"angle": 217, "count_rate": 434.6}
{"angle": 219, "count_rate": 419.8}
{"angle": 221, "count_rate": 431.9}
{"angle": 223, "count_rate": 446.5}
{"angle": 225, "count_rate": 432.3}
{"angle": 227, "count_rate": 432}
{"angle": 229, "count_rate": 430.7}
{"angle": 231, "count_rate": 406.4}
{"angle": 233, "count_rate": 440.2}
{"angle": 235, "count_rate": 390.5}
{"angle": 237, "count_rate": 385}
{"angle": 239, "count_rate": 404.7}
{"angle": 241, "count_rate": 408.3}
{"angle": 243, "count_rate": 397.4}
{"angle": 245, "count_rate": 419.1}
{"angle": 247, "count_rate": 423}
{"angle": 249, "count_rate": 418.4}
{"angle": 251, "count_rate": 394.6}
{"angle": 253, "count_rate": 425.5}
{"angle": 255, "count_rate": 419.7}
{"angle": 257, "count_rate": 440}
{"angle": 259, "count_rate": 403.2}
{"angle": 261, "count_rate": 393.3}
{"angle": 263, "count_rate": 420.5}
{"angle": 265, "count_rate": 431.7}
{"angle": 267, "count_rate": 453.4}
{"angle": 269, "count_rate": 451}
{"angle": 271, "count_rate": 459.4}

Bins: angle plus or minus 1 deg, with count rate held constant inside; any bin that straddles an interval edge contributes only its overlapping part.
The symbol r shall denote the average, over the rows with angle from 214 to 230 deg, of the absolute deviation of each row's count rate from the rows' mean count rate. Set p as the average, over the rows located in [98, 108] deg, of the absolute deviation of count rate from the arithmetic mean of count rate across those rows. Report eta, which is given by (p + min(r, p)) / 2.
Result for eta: 11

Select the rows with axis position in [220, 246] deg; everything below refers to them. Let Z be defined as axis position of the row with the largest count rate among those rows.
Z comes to 223 deg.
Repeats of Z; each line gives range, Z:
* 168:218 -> 215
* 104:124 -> 109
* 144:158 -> 149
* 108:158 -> 135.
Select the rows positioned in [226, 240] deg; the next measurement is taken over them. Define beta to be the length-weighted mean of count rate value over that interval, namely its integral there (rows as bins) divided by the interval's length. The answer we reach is 413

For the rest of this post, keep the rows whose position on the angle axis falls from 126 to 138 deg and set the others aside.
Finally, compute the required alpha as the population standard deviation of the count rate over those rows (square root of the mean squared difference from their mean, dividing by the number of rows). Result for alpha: 15.9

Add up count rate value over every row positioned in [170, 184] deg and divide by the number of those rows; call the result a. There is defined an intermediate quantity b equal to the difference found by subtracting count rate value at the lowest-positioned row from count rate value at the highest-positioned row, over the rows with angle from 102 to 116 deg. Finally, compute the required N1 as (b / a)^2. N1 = 0.0170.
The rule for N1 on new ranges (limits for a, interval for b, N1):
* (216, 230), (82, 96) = 0.0001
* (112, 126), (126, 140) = 0.0003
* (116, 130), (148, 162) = 0.0034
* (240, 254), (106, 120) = 0.0041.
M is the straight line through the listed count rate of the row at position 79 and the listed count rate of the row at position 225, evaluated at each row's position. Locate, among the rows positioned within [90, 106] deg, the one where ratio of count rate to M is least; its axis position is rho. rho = 103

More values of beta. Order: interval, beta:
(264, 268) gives 443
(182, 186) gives 402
